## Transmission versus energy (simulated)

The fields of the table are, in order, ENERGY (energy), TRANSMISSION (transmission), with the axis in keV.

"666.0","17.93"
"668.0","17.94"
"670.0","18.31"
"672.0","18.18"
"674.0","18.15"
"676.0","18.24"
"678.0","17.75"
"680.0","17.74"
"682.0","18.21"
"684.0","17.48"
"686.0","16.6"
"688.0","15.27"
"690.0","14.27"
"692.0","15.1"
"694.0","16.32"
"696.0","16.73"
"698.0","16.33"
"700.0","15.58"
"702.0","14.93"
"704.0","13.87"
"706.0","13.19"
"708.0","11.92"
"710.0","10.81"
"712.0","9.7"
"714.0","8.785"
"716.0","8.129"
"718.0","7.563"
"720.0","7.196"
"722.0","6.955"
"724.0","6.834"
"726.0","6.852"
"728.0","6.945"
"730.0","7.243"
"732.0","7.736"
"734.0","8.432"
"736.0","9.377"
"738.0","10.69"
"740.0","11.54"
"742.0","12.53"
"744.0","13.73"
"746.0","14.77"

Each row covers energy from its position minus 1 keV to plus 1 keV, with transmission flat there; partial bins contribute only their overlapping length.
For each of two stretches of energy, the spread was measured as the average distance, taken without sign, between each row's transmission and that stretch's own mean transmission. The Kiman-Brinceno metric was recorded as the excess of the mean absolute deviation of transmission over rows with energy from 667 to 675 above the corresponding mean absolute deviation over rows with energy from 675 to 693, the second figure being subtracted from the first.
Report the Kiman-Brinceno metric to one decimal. -1.2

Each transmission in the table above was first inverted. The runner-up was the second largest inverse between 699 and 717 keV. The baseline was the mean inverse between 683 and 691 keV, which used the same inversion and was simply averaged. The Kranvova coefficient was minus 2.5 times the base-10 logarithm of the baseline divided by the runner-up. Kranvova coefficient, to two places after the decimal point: 0.64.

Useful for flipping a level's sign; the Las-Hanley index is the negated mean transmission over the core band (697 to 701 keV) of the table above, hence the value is -16.0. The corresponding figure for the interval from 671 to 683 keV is -18.0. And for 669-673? -18.2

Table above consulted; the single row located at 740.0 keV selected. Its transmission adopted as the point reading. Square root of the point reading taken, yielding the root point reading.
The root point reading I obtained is 3.4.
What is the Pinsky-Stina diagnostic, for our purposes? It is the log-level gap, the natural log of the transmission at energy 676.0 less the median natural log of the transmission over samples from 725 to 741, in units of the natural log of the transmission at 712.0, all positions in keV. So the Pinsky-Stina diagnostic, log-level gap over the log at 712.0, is 0.36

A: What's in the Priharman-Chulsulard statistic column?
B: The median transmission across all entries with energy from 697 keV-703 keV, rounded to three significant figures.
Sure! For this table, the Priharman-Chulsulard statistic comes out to 15.6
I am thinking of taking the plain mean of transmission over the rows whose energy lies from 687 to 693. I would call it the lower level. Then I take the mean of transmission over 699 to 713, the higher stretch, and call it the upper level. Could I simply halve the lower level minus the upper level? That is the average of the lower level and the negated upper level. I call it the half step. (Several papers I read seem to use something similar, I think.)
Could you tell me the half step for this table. 1.0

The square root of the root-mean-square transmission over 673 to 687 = 4.21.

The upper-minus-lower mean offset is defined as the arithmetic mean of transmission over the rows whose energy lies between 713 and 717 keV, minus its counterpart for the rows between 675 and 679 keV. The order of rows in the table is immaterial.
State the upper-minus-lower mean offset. -9.5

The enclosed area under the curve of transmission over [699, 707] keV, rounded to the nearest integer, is 115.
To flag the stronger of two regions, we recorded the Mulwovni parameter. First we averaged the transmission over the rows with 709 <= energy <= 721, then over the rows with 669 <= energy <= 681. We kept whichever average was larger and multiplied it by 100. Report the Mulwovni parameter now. 1806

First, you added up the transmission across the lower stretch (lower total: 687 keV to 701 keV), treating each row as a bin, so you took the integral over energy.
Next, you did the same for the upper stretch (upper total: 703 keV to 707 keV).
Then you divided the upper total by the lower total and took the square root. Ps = 0.50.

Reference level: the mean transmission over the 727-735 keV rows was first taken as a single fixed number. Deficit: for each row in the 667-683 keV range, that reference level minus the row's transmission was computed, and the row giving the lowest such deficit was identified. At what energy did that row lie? 670.0 keV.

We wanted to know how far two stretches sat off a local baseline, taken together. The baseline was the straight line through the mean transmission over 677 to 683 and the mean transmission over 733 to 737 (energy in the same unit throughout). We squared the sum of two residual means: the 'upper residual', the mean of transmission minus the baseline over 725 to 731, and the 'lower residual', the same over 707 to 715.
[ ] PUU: 31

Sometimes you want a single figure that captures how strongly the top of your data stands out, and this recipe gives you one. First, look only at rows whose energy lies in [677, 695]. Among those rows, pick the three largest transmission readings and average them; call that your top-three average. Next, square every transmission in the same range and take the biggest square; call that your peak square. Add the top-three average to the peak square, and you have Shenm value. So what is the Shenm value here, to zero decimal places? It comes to 350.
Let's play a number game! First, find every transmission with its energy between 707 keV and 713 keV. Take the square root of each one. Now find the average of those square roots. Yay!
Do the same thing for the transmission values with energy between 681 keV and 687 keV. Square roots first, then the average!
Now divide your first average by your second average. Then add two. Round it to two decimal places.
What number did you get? 2.79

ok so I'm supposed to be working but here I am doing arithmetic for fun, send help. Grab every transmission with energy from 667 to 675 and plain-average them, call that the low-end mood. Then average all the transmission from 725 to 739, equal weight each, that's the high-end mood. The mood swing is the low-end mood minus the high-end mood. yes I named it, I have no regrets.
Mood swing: 10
